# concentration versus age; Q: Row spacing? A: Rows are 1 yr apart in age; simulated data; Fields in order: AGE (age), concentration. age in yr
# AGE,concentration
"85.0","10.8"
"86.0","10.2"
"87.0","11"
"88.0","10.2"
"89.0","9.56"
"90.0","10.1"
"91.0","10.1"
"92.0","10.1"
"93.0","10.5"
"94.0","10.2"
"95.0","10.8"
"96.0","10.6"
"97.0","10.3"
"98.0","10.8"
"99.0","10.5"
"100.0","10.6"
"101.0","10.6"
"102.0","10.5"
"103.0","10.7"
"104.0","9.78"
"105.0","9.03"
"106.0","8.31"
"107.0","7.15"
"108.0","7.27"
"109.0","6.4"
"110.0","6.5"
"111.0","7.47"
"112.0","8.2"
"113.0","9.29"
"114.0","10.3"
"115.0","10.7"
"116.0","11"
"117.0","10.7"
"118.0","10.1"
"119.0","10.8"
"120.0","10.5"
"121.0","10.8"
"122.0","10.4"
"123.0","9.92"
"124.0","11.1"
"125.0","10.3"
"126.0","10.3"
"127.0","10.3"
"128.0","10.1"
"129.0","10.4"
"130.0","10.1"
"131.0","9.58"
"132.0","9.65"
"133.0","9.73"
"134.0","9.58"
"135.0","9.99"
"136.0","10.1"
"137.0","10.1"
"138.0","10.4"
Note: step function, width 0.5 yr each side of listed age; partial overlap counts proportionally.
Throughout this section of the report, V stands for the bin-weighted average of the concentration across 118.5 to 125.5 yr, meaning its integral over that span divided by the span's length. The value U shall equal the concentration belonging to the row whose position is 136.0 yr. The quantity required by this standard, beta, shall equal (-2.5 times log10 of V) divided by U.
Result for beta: -0.253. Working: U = 10.1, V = 10.5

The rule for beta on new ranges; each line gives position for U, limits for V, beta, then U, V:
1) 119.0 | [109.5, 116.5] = -0.222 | 10.8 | 9.1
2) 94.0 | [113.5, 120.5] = -0.251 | 10.2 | 10.6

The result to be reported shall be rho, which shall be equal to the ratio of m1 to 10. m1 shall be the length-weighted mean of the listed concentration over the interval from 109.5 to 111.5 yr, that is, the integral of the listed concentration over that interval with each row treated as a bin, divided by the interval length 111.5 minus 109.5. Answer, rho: 0.70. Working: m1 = 7.0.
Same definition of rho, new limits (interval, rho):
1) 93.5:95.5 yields 1.05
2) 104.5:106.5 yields 0.87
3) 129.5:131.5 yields 0.98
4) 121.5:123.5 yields 1.02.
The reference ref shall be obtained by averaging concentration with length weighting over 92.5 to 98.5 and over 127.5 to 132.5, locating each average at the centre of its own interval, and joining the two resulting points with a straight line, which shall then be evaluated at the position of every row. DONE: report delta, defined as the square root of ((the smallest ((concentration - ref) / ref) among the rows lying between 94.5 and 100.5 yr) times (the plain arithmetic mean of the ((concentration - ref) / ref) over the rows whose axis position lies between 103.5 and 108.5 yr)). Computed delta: 0.06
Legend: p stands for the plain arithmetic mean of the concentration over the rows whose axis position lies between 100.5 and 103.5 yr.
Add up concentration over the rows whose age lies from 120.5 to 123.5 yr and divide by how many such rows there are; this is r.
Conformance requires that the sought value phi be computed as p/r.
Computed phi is 1.02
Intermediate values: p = 10.60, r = 10.4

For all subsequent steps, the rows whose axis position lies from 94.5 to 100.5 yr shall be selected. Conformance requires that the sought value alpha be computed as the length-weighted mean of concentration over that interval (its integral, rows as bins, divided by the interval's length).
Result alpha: 10.6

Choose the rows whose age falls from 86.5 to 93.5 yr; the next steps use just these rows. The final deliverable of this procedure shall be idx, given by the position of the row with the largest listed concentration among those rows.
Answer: 87.0 yr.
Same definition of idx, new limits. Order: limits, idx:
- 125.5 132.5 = 129.0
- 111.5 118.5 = 116.0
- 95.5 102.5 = 98.0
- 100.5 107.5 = 103.0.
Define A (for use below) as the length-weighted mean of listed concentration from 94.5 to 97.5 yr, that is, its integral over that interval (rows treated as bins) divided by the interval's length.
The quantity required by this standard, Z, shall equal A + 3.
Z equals 13.6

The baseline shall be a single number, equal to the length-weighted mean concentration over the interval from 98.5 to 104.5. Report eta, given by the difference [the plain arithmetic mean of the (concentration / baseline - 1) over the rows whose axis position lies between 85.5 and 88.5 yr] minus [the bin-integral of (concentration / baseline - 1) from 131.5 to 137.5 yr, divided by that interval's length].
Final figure 0.06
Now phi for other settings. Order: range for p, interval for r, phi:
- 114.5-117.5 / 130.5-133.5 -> 1.12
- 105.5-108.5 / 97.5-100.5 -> 0.71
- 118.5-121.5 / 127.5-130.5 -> 1.05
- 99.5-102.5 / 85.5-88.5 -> 1.01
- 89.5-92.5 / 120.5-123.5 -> 0.97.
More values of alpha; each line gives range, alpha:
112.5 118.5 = 10.3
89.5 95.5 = 10.3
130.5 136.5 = 9.8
